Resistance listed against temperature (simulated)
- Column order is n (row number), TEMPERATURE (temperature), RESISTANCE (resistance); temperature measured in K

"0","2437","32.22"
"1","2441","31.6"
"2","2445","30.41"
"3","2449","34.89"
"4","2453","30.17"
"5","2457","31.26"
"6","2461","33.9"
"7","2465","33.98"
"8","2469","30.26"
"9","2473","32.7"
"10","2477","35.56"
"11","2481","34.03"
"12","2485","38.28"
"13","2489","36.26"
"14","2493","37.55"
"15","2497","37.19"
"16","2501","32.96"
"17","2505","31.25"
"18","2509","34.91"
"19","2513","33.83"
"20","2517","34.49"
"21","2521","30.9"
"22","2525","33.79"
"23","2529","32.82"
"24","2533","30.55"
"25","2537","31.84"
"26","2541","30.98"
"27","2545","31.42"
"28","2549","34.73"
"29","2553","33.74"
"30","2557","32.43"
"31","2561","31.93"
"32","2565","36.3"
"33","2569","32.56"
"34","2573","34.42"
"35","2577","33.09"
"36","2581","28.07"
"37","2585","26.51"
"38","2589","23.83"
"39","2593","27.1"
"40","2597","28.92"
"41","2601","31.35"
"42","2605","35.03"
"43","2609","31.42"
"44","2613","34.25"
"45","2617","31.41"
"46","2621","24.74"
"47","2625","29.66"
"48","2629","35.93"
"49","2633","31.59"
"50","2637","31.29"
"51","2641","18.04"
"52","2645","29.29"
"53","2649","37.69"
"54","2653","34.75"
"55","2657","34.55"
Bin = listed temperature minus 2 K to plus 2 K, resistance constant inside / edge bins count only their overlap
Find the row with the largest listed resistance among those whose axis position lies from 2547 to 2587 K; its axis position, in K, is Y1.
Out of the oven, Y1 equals 2565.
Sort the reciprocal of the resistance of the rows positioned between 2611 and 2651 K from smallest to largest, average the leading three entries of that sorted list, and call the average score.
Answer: 0.0279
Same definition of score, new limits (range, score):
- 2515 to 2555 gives 0.0291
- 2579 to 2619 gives 0.0299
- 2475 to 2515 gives 0.0265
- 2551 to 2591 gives 0.0287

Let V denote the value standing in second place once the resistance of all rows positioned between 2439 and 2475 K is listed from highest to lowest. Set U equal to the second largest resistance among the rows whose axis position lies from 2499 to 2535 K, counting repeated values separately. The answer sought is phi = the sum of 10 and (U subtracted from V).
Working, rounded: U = 34.49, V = 33.98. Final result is 9.5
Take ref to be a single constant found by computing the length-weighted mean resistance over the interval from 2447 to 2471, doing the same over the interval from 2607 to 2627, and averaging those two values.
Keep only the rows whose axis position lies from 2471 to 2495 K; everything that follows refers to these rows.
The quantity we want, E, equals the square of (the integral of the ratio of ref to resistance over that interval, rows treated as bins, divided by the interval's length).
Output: 0.77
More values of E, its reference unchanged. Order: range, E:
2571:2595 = 1.22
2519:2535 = 0.96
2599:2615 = 0.91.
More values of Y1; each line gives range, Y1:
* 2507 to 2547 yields 2509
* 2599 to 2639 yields 2629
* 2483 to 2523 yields 2485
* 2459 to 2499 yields 2485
